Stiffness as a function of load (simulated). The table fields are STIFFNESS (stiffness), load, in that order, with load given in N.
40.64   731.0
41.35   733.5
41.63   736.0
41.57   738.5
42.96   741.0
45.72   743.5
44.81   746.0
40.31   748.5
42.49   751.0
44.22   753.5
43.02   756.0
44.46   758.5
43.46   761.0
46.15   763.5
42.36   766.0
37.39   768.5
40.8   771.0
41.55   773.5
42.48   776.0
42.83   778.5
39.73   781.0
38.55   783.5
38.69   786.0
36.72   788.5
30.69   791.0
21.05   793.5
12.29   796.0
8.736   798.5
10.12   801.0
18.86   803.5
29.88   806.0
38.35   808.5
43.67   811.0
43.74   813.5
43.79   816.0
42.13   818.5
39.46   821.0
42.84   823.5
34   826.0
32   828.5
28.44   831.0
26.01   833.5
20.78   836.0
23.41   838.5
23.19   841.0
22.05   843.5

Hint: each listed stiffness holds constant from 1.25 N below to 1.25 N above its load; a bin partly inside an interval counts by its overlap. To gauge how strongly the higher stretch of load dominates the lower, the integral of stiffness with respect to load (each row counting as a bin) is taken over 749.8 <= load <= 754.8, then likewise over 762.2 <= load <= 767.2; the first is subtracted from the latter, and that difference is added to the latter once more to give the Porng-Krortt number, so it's 226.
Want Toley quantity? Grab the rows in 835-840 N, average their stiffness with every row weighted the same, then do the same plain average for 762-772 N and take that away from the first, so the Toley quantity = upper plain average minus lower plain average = -20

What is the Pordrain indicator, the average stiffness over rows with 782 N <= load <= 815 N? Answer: 29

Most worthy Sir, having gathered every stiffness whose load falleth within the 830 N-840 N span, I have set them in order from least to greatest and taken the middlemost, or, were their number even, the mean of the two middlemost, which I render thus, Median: 25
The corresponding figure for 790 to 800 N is 17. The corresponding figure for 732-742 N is 42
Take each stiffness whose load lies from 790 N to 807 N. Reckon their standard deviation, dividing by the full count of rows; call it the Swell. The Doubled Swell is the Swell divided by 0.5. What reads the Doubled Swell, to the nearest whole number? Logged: 17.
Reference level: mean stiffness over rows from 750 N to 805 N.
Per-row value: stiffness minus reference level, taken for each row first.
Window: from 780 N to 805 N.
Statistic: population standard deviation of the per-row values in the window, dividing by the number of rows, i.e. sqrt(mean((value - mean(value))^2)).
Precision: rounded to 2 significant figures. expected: 12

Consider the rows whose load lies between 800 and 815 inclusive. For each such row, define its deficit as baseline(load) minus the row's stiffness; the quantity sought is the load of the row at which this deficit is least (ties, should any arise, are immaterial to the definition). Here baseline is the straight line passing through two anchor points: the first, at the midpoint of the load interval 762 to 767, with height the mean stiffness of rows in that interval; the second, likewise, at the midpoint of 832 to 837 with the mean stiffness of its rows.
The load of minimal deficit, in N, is 813.5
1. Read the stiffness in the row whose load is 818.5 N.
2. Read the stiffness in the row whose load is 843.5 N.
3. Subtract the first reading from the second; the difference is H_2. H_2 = -20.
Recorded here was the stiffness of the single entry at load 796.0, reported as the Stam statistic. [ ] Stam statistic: 12.29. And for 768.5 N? 37.39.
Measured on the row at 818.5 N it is 42.13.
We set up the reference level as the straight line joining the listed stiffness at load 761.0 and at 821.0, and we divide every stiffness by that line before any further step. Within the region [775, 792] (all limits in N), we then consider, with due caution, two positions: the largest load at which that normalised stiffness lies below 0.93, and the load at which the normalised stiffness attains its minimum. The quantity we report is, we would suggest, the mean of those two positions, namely 791.0 N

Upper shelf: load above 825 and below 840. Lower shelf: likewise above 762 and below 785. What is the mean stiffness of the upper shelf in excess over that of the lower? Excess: -14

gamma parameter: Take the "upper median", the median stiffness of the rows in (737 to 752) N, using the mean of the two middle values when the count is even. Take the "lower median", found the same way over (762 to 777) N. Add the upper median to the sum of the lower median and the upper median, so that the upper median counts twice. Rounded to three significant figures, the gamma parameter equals 127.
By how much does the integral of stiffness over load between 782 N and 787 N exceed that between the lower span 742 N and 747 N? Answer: -33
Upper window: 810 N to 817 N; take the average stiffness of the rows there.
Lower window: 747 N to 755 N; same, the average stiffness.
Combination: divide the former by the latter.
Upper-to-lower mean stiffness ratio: 1.03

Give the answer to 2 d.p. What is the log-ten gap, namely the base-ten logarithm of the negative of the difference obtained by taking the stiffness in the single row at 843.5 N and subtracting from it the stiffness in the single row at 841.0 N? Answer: 0.06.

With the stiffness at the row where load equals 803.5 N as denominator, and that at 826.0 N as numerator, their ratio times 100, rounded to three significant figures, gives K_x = 180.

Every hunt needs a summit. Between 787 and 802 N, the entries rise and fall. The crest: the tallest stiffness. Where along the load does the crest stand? 788.5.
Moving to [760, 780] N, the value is 763.5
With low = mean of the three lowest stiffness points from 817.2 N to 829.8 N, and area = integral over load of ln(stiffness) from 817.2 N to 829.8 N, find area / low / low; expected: 0.037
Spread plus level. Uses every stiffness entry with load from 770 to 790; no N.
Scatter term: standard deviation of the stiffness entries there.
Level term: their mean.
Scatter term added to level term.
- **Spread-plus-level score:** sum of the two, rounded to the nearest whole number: 42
